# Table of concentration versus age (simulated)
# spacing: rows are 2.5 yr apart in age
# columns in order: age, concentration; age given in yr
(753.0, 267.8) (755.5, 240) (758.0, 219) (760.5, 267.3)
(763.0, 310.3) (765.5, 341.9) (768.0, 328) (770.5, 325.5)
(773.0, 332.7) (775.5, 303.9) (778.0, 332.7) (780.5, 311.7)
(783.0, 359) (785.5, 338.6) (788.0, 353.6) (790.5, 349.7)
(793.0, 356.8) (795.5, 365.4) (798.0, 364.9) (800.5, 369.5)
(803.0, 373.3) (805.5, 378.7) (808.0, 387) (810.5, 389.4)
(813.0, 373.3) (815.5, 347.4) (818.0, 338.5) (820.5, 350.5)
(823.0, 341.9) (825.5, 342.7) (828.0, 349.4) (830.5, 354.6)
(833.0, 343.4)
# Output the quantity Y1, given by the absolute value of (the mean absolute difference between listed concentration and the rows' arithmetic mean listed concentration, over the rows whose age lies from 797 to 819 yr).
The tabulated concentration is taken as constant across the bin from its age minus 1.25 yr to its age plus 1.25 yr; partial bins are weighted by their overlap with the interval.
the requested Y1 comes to 12.6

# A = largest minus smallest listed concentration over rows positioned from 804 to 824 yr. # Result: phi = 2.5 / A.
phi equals 0.049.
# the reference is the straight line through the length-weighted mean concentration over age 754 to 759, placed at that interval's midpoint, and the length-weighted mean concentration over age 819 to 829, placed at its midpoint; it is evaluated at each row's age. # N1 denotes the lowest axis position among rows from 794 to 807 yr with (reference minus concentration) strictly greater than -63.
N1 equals 798.0 yr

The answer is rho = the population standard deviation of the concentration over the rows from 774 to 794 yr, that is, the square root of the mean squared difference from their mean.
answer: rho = 20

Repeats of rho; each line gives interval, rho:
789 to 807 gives 9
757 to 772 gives 43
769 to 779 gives 12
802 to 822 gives 18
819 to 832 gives 5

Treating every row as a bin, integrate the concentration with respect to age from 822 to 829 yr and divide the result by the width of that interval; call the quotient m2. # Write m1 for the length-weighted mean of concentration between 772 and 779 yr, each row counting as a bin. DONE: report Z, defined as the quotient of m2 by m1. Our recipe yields 1.07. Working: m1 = 322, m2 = 345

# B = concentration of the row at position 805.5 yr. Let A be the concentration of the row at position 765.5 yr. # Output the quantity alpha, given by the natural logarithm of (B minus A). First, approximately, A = 341.9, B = 378.7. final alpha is 3.6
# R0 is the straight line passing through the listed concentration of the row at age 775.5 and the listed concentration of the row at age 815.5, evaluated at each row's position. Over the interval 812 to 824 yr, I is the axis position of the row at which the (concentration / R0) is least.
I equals 823.0 yr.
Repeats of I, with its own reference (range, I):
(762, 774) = 763.0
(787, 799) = 790.5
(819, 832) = 825.5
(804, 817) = 815.5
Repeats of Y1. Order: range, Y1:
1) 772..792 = 15.0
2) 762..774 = 7.8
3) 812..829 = 7.4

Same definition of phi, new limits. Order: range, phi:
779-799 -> 0.047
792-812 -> 0.077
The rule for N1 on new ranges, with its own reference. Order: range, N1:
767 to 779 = 775.5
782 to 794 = 785.5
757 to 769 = 758.0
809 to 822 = 813.0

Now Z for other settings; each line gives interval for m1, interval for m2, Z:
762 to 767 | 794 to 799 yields 1.12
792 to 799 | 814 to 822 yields 0.96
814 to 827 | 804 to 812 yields 1.11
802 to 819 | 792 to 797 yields 0.98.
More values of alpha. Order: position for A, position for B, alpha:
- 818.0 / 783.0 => 3.0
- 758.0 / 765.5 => 4.8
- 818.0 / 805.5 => 3.7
